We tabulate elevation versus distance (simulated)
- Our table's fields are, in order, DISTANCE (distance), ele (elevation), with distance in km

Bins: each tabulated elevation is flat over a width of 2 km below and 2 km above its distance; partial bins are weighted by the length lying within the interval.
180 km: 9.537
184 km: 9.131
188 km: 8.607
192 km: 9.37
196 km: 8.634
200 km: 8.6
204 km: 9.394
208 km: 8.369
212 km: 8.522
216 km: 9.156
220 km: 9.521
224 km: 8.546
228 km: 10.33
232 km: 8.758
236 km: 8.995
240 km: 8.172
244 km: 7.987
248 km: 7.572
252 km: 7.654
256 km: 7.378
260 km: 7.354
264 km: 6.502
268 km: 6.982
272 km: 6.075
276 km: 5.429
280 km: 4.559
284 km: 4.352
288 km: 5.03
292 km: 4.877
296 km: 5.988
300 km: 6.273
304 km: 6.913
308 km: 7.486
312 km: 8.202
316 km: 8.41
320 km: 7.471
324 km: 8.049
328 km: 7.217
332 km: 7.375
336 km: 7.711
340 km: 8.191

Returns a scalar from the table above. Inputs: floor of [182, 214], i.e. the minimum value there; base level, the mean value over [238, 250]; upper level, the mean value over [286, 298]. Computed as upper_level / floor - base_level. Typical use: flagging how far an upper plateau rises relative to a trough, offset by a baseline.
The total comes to -7.3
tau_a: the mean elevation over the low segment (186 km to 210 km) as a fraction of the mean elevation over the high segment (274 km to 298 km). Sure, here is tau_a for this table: 1.75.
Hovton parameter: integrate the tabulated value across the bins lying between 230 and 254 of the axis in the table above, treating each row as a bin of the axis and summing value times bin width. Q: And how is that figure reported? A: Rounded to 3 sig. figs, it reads 197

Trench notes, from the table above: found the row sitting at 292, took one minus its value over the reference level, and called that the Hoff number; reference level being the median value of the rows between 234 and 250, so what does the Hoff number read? 0.40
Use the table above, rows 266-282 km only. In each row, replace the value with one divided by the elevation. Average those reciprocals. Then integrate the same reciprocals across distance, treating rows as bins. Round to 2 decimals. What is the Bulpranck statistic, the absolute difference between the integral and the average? 2.67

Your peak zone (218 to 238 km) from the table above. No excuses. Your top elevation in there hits 10.33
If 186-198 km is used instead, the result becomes 9.37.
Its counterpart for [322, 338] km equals 8.049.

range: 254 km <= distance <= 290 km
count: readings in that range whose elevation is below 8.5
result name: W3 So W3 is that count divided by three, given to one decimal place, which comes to 3.0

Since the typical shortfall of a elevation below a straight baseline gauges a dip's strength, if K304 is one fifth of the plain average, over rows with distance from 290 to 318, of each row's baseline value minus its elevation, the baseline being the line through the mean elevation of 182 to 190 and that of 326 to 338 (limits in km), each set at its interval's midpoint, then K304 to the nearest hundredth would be 0.17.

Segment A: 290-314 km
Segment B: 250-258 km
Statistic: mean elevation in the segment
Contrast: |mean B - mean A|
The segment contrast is 0.89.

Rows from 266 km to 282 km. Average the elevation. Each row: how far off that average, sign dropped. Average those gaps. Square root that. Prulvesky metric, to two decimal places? 0.88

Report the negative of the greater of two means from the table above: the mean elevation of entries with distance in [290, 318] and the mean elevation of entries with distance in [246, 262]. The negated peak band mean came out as -7.5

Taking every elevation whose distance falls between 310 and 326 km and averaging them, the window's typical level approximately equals 8.0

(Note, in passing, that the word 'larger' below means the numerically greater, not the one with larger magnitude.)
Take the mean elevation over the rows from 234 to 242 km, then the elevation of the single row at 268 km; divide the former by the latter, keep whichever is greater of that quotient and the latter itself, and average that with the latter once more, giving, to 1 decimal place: 7.0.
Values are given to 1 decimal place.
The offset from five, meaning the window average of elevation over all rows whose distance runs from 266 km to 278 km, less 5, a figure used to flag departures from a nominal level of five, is 1.2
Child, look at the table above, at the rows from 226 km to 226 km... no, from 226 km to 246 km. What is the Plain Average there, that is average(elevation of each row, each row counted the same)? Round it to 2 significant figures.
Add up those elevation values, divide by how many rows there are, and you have 8.8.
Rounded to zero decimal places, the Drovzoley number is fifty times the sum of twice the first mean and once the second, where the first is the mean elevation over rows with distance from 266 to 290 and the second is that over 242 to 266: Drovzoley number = 911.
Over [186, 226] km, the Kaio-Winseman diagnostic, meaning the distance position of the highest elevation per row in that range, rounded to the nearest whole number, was 220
